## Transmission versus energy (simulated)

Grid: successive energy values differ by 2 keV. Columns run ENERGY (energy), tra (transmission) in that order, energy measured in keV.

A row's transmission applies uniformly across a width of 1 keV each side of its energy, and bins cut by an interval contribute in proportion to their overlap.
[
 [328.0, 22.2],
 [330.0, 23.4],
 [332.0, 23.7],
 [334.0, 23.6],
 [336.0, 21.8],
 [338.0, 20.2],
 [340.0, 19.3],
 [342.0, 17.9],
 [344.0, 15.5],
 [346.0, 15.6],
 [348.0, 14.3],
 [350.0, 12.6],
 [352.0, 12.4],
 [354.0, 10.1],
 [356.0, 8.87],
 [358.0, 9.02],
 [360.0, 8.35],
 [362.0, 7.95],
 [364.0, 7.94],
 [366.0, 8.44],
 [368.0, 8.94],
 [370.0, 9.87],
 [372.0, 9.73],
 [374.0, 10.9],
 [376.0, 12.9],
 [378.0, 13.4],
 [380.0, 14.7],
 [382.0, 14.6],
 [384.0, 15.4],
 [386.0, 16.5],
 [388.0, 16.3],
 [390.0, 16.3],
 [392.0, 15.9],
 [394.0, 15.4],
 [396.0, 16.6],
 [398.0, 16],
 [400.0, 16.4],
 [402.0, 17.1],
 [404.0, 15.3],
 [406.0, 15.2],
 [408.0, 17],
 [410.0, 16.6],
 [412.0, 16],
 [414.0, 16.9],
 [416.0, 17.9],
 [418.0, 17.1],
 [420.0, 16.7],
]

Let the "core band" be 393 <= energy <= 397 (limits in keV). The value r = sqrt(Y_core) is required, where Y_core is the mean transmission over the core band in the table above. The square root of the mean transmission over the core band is 4.00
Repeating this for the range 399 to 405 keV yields 4.03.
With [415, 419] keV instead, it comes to 4.18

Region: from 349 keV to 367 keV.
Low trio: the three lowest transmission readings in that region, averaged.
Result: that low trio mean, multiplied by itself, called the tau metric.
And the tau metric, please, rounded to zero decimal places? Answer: 65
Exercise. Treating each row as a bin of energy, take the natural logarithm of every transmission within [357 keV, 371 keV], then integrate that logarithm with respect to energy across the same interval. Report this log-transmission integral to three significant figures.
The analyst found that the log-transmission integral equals 30.2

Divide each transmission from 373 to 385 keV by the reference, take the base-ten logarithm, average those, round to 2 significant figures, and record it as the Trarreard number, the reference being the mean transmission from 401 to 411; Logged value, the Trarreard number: -0.078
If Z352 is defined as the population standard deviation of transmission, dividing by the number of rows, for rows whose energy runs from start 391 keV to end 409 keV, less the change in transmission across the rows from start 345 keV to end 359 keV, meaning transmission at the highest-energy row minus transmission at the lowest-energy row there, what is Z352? 7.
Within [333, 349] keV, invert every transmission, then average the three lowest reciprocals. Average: 0.046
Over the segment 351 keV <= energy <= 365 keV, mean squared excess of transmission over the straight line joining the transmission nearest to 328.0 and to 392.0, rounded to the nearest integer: 102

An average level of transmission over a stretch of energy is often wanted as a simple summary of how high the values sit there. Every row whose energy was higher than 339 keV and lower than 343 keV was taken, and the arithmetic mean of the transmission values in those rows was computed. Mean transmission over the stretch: 19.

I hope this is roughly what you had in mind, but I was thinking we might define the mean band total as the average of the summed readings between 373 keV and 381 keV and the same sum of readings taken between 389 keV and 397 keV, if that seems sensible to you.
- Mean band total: 58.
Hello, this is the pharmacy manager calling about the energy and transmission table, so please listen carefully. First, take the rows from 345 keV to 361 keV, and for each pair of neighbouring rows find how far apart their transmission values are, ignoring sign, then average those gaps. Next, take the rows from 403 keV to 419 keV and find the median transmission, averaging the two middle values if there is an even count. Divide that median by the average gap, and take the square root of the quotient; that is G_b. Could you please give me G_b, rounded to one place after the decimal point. 3.9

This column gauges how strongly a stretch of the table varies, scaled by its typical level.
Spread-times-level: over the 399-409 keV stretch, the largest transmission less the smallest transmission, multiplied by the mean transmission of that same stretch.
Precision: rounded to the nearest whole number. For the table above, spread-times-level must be 31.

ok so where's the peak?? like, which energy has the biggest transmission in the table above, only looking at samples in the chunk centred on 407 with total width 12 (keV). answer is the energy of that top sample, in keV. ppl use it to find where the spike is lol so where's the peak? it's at 402.0 keV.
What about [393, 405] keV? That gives 402.0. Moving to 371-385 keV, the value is 384.0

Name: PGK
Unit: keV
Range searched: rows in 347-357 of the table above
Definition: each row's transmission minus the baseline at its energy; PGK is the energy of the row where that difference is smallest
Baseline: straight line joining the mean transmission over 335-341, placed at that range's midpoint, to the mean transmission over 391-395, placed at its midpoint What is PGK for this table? 356.0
